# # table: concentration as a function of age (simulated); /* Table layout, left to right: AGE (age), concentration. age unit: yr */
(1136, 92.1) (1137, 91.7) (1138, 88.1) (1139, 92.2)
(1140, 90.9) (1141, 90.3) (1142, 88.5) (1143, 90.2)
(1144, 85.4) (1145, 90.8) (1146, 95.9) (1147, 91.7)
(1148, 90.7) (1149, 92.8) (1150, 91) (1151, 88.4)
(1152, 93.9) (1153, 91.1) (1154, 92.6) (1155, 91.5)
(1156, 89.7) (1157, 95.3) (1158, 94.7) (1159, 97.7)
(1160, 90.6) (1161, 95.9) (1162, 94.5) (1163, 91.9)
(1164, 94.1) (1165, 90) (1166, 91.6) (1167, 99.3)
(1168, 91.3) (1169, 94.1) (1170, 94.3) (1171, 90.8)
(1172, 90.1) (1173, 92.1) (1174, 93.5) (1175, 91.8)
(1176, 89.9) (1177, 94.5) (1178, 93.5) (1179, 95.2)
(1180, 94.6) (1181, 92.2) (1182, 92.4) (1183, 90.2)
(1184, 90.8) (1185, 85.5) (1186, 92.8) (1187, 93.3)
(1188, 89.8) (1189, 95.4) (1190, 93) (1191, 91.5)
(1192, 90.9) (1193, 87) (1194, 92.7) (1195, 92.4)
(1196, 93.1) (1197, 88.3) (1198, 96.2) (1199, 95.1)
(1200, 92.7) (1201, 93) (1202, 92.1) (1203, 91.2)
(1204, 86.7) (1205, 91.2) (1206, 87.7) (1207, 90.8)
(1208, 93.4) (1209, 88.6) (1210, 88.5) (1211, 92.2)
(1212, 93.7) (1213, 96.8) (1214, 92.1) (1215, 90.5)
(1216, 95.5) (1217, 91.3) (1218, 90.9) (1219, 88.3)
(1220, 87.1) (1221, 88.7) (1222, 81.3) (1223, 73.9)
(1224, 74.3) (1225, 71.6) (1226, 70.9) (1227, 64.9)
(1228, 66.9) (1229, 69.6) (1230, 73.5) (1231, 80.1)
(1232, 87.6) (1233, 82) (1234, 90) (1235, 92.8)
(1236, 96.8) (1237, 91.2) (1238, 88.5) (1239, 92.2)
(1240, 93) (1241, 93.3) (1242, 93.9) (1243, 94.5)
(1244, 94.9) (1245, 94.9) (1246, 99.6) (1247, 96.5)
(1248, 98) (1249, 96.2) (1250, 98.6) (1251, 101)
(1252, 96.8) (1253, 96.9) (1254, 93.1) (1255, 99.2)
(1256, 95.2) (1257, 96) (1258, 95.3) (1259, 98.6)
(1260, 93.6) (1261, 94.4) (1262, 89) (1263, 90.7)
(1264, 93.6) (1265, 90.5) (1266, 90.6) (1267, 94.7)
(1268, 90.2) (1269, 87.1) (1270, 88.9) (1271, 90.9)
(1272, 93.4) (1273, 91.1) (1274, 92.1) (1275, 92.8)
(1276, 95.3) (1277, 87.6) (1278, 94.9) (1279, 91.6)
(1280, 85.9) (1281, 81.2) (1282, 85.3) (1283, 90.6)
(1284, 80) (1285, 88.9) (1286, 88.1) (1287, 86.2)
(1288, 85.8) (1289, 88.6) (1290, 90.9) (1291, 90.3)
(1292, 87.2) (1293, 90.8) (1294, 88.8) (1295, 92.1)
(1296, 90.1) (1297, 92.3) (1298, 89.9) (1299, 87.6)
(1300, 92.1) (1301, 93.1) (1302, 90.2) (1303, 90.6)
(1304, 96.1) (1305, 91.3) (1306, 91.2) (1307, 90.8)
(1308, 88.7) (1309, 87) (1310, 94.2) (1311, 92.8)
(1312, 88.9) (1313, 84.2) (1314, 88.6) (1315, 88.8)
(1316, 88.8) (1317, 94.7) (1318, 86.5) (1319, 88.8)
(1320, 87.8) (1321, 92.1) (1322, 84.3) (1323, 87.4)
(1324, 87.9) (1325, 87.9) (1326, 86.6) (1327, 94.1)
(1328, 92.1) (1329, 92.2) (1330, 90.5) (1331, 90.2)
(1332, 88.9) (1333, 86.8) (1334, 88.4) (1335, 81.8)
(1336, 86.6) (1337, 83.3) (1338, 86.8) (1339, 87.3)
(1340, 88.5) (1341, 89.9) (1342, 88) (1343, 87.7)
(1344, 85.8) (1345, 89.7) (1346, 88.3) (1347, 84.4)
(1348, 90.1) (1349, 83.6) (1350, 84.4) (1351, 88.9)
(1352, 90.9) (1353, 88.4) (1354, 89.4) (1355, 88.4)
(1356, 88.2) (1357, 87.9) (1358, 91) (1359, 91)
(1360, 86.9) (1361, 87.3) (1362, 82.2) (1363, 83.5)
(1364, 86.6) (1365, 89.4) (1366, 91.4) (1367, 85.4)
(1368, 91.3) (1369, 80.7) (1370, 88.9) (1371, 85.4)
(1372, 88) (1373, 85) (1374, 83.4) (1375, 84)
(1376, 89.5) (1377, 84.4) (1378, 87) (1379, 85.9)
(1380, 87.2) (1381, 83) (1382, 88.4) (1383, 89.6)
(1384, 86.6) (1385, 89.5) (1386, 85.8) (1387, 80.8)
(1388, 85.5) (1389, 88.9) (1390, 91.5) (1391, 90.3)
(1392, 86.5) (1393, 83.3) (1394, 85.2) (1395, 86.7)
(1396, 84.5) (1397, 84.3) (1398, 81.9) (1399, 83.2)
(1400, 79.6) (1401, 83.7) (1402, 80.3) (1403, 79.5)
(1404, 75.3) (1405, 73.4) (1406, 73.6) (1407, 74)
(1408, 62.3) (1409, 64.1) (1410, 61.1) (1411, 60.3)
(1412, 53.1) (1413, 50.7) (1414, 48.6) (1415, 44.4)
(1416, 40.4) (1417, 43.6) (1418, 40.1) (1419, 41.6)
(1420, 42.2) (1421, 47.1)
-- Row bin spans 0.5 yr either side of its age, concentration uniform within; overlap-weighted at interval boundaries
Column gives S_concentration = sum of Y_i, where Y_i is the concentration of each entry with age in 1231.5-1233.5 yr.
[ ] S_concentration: 170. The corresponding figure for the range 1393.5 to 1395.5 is 172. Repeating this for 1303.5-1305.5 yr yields 187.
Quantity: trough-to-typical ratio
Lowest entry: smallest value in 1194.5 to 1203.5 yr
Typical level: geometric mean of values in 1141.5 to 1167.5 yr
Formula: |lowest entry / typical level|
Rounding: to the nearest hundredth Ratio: 0.96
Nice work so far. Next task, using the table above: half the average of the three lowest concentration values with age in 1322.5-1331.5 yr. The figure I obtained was 44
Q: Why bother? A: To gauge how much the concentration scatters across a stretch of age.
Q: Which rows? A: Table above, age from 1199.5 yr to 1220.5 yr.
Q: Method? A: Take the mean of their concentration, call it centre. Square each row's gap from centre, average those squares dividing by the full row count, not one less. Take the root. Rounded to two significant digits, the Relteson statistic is 2.6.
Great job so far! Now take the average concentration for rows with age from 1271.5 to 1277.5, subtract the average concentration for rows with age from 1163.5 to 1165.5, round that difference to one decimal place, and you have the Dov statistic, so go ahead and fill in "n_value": 0.0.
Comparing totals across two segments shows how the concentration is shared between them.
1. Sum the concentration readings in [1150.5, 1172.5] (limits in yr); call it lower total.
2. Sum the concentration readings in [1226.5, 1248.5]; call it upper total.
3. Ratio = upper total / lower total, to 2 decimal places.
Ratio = 0.95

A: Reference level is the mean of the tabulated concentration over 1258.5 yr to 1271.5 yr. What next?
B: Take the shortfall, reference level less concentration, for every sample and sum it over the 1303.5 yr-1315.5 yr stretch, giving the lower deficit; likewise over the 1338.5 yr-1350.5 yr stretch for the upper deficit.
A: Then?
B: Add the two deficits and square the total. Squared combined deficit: 5154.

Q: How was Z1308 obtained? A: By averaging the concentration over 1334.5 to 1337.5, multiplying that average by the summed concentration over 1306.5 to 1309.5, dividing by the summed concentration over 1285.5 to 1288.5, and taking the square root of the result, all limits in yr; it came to 9.3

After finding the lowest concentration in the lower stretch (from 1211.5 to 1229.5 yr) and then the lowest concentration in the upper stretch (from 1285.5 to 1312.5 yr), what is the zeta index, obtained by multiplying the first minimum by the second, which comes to 5568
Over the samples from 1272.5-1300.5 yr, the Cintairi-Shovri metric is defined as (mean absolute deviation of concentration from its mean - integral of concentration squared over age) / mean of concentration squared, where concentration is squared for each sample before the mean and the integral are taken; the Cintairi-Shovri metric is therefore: -28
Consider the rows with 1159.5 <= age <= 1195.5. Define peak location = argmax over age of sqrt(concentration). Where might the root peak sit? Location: 1167 yr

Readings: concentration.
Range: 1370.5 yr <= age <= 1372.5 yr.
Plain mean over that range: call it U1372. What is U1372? 87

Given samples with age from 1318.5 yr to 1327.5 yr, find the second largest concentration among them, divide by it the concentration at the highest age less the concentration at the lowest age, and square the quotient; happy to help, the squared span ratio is 0.0033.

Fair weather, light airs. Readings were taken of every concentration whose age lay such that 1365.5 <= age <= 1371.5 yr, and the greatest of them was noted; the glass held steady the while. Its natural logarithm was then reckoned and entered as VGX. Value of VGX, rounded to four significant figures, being 4.515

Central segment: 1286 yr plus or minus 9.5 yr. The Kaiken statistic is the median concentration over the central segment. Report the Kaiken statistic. 88.6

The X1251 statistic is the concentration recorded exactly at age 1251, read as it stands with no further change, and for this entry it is 101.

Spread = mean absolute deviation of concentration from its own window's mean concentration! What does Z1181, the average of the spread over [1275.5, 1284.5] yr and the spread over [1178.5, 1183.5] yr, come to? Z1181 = 3.0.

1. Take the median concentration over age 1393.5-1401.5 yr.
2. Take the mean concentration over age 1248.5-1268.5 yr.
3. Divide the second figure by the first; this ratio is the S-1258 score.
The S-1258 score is 1.13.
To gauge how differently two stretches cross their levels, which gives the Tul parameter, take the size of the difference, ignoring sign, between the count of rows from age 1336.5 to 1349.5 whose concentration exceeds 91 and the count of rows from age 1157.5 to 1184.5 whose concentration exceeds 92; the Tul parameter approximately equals 16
